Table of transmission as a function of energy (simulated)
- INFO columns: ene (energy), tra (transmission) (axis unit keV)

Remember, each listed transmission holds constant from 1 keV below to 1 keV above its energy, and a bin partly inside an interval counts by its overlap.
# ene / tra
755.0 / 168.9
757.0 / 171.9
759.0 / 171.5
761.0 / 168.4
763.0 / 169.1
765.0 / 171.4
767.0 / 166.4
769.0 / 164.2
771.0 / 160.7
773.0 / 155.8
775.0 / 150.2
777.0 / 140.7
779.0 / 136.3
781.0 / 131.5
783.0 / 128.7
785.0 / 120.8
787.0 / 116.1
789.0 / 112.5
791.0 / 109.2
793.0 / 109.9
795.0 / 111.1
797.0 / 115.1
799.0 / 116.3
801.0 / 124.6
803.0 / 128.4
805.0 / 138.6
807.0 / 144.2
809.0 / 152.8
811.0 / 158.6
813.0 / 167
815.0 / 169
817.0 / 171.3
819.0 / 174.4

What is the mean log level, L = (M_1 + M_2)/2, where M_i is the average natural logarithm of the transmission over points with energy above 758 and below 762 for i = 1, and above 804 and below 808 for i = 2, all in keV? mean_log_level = 5.04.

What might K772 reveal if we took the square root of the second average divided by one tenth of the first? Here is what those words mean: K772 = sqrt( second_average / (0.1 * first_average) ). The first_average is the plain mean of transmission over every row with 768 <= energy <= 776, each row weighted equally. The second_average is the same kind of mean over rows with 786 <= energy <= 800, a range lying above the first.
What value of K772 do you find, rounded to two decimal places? 2.68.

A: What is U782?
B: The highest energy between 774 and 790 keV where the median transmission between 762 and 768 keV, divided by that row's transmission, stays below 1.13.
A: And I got 775.0 keV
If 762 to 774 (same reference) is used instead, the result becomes 773.0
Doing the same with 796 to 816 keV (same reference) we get 815.0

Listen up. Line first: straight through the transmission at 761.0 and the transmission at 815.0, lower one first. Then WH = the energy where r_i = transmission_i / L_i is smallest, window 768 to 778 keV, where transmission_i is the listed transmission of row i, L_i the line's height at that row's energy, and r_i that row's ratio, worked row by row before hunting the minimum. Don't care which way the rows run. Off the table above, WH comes 777.0 keV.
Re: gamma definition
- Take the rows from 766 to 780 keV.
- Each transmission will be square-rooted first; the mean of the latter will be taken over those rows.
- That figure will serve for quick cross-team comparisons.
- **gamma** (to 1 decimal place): 12.4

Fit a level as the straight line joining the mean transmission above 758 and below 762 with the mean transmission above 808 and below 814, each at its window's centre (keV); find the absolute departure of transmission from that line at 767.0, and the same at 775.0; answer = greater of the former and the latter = 17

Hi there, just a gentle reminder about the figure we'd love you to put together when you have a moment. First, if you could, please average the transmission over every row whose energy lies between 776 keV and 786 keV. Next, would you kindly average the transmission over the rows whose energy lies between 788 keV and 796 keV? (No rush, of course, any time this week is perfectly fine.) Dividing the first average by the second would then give 1.2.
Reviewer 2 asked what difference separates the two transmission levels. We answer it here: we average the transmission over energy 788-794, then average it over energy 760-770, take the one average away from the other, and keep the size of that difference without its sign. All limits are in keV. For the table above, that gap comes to 57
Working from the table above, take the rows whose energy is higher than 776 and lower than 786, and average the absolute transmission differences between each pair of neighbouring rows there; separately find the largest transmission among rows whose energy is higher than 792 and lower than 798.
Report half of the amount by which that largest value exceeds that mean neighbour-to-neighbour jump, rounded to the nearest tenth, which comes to 55.1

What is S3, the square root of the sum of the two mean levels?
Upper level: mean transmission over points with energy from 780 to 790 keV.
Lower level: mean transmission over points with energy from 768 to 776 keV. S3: 16.7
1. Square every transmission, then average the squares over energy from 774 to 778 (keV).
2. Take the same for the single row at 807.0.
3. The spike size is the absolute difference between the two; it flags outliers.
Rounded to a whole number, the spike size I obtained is 385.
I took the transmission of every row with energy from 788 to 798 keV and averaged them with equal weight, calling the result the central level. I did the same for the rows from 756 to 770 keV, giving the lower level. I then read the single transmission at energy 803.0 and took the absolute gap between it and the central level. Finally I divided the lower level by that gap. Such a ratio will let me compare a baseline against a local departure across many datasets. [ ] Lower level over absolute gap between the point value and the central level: 10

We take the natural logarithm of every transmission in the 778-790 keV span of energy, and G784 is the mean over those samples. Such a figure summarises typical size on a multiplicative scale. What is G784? 4.82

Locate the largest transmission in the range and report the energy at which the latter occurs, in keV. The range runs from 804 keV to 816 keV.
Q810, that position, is 815.0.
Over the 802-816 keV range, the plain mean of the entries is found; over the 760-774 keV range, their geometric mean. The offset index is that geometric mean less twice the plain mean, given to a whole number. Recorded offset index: -137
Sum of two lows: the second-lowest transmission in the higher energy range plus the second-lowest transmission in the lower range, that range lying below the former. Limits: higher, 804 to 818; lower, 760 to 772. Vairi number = 308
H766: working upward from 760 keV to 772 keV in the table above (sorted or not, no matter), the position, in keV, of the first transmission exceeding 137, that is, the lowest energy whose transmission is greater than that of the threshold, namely 761.0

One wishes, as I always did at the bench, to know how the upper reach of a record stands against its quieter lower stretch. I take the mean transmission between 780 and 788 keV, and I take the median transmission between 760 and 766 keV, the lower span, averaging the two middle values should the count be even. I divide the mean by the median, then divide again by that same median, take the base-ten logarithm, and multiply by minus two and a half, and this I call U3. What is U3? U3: 5.9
